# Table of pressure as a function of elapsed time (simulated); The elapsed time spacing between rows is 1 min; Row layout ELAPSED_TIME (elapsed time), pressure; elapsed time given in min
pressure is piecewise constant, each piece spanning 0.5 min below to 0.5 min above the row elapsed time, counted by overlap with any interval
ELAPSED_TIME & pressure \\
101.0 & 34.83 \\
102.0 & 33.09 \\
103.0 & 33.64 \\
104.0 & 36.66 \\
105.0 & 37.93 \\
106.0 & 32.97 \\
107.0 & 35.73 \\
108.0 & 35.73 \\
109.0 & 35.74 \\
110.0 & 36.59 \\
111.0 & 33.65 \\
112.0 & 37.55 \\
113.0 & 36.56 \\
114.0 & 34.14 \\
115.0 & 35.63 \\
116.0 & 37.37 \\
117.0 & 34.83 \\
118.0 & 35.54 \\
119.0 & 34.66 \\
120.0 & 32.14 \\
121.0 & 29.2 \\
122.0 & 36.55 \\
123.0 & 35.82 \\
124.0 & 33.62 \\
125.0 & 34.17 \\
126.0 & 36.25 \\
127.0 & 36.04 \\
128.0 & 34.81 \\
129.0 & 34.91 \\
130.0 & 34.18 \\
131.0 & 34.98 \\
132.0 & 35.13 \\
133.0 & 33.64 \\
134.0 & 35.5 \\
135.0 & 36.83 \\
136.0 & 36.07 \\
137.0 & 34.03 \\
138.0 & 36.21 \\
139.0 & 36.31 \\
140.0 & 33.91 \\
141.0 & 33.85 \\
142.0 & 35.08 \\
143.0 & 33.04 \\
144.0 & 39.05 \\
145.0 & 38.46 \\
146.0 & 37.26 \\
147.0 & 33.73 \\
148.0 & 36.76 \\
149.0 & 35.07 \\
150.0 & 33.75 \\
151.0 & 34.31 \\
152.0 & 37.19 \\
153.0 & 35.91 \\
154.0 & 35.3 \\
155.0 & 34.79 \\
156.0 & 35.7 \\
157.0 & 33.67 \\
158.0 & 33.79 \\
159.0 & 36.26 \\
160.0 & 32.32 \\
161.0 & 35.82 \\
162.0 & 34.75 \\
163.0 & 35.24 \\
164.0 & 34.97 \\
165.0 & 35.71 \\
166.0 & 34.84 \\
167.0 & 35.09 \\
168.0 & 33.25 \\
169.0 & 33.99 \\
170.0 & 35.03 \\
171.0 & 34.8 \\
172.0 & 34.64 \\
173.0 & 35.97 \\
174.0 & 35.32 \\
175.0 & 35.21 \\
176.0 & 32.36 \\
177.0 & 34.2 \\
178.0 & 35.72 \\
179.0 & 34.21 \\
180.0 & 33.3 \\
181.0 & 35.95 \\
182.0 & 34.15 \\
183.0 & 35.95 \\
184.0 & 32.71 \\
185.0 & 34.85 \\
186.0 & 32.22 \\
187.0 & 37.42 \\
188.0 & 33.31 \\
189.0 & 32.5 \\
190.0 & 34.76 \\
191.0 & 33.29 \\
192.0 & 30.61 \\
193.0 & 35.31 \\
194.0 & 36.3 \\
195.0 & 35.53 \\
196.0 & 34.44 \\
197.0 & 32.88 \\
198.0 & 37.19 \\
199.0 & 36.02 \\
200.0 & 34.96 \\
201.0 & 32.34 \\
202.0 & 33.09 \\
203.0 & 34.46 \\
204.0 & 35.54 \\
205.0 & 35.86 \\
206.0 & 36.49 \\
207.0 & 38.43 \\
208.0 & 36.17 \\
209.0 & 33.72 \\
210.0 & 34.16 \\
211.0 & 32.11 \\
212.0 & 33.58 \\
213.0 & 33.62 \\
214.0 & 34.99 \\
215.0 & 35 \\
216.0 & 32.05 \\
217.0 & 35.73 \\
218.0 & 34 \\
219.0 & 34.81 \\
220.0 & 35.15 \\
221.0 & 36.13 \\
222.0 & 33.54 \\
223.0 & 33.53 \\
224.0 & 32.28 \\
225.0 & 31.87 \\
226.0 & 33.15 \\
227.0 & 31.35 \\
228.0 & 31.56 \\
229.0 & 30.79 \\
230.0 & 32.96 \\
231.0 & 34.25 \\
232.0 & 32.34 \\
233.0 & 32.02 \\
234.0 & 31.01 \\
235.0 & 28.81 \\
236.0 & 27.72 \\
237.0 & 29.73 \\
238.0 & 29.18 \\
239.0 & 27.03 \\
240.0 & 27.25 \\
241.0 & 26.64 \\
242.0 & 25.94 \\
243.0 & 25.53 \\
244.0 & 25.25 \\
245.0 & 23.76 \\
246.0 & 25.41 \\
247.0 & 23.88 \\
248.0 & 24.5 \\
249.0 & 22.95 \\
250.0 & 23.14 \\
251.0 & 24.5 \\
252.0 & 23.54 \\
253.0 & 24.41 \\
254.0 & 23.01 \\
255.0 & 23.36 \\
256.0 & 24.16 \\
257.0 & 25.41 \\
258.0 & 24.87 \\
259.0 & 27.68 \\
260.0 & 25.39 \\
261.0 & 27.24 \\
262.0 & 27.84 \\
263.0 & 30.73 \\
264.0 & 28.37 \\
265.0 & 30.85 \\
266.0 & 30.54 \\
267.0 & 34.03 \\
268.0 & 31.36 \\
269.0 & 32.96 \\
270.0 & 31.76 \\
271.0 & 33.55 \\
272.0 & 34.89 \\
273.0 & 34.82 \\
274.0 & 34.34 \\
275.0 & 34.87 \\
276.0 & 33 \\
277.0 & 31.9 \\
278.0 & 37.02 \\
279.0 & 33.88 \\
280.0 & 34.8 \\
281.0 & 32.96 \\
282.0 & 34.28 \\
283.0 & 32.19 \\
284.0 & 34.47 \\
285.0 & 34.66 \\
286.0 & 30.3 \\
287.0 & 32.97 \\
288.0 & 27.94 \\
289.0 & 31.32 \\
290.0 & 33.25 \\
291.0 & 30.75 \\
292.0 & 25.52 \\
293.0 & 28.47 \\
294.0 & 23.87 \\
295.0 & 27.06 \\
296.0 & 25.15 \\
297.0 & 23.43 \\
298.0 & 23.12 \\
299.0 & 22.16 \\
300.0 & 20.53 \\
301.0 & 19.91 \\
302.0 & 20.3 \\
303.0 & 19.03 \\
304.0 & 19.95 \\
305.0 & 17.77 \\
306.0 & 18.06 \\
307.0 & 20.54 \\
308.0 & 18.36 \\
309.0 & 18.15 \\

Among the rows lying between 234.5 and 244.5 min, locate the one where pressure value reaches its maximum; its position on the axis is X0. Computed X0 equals 237.0 min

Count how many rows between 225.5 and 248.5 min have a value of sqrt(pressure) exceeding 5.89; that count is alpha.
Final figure 0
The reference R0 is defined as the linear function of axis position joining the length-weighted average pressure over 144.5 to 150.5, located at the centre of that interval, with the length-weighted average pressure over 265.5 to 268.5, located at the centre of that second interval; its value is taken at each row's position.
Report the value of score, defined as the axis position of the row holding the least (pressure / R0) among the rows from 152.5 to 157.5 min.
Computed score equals 157.0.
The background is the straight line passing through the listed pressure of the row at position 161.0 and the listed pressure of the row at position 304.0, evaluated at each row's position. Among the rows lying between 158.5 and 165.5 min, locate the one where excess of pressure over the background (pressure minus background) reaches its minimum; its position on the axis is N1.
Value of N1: 160.0 min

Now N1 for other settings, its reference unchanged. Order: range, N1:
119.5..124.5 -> 121.0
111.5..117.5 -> 114.0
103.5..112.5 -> 106.0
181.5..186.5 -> 186.0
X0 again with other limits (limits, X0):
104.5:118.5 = 105.0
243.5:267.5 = 267.0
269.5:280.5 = 278.0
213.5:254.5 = 221.0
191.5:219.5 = 207.0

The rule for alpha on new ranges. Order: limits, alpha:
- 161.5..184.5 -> 14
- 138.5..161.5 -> 14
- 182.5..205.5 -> 12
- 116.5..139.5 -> 15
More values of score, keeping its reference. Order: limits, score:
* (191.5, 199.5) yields 192.0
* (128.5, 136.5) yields 133.0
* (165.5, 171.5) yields 168.0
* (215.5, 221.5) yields 216.0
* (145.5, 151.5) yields 147.0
